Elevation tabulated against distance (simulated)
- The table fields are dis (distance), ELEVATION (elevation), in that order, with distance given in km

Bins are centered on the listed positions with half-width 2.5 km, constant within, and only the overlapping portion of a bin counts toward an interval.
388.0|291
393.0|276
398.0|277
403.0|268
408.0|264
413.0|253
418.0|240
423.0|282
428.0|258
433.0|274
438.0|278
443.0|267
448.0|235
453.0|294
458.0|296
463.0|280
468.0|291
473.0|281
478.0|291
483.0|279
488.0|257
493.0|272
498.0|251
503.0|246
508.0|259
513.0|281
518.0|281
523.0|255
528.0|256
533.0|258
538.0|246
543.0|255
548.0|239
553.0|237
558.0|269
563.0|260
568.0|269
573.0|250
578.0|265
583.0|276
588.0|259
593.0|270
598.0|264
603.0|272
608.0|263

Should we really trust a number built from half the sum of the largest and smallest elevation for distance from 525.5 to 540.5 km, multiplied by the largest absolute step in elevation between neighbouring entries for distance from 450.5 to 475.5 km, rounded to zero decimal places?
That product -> 4032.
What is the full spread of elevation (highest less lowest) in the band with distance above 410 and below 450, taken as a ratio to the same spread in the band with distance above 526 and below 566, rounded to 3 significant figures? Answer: 1.47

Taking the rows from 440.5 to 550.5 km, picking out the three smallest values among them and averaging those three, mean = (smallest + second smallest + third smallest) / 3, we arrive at 240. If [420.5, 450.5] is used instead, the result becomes 253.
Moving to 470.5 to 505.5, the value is 251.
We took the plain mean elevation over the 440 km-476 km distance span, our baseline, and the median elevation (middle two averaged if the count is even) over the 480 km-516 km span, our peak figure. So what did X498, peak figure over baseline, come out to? 0.93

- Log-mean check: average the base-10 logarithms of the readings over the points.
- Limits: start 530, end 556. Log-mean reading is 2.39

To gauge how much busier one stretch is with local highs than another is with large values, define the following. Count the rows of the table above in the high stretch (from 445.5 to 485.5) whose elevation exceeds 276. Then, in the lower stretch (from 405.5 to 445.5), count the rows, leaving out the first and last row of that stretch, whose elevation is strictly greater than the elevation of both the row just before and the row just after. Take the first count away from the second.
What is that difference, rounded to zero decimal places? -5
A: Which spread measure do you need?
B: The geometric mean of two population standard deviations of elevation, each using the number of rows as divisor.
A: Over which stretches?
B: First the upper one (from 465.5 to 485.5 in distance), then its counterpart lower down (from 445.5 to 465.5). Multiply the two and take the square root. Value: 12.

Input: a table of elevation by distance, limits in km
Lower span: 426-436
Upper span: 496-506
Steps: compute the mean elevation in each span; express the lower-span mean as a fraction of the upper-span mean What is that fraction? 1.07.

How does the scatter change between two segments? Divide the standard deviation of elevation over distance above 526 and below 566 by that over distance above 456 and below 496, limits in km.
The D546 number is 0.88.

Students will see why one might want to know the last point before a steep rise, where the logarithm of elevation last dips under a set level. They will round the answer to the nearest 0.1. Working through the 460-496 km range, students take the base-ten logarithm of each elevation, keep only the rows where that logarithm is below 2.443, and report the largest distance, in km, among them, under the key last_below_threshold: 493.0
